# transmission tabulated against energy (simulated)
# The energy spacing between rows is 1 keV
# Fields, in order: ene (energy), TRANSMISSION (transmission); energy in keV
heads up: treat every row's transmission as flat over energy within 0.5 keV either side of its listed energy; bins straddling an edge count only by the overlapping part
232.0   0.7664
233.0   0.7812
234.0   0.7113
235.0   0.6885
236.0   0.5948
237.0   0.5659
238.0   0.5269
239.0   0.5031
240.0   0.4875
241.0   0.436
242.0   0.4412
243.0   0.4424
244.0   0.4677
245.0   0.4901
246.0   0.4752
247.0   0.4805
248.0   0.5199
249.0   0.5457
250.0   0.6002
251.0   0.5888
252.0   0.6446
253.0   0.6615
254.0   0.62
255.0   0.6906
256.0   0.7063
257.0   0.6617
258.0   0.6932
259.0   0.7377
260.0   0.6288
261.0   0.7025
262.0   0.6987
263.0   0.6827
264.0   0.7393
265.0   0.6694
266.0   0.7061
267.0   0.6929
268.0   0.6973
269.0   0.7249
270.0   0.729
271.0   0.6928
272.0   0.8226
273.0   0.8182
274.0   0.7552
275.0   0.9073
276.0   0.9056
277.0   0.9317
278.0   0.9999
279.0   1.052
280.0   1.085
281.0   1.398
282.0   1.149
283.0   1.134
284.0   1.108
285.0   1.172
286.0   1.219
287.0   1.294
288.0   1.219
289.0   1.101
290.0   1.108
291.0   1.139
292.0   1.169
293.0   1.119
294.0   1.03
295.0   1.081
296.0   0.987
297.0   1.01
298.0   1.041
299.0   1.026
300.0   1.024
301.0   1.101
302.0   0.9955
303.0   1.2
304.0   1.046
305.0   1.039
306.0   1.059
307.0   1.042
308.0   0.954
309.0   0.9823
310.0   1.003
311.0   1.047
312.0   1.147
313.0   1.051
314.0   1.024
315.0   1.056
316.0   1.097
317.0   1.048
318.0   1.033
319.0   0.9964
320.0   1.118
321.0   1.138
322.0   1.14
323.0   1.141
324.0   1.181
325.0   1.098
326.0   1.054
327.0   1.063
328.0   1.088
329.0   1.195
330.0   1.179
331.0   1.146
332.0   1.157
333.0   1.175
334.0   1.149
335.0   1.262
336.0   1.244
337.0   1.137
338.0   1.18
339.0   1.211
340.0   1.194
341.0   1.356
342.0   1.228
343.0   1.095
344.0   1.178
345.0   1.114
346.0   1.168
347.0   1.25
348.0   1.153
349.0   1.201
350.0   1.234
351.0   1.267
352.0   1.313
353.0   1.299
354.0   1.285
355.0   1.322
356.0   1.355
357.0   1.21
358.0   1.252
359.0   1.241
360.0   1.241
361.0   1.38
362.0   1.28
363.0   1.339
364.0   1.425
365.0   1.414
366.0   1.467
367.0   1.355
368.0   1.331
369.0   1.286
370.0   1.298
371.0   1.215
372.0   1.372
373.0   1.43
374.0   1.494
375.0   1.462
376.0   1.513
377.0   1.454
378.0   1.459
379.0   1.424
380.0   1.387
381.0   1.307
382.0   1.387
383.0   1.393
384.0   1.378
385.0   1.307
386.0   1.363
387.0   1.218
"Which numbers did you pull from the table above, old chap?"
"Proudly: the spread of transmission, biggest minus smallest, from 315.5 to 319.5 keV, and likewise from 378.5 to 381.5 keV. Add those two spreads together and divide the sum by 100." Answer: 0.0022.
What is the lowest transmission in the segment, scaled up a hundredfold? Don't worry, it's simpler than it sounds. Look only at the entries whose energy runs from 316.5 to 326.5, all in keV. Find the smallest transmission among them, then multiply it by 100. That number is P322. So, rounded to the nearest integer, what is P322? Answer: 100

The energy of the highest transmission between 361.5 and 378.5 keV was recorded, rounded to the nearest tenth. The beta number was 376.0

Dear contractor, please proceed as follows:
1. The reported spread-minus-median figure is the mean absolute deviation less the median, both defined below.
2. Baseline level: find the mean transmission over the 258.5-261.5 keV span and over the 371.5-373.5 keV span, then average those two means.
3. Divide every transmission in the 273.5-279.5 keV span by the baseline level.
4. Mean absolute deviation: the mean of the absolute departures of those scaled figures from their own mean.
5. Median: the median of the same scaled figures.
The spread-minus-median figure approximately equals -0.81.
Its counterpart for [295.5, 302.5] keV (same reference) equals -0.96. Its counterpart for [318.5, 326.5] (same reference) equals -1.04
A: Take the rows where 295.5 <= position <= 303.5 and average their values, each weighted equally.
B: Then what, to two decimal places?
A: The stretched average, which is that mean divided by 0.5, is 2.10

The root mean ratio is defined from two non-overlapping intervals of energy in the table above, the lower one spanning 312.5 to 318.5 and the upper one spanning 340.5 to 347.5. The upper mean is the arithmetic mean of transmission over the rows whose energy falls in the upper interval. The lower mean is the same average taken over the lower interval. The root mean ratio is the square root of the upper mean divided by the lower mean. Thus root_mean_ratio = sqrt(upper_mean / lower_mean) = 1.07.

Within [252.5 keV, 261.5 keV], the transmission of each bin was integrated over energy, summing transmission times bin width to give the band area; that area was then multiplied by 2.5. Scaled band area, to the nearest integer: 15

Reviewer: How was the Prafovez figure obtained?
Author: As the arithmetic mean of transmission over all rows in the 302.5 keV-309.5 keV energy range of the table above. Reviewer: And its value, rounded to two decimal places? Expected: 1.05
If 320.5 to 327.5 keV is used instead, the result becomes 1.12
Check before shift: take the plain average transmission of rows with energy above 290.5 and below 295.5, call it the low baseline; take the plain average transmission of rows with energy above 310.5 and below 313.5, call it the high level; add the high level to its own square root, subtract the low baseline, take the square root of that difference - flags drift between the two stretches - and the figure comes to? 1.01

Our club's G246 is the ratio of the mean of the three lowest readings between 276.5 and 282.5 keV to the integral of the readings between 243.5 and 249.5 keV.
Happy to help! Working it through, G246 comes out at 0.33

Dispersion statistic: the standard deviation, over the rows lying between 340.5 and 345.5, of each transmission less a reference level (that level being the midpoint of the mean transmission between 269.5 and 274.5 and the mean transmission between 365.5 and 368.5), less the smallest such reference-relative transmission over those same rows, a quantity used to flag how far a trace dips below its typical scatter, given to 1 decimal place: 0.1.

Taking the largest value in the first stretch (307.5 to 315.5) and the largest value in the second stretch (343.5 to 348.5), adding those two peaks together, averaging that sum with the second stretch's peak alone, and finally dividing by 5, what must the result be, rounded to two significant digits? 0.36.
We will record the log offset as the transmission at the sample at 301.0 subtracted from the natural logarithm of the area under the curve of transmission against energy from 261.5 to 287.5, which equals 2.1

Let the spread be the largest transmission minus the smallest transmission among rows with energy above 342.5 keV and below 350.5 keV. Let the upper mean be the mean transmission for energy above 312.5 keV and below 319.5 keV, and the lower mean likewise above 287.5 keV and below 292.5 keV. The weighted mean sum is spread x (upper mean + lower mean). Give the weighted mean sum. 0.340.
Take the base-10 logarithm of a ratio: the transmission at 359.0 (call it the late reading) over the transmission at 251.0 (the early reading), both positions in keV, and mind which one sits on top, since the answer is 0.32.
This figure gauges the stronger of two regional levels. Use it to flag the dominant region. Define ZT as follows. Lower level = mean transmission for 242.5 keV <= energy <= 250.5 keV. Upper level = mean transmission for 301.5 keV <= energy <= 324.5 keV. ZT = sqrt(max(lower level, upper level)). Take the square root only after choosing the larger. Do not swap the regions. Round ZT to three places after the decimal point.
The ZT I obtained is 1.033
